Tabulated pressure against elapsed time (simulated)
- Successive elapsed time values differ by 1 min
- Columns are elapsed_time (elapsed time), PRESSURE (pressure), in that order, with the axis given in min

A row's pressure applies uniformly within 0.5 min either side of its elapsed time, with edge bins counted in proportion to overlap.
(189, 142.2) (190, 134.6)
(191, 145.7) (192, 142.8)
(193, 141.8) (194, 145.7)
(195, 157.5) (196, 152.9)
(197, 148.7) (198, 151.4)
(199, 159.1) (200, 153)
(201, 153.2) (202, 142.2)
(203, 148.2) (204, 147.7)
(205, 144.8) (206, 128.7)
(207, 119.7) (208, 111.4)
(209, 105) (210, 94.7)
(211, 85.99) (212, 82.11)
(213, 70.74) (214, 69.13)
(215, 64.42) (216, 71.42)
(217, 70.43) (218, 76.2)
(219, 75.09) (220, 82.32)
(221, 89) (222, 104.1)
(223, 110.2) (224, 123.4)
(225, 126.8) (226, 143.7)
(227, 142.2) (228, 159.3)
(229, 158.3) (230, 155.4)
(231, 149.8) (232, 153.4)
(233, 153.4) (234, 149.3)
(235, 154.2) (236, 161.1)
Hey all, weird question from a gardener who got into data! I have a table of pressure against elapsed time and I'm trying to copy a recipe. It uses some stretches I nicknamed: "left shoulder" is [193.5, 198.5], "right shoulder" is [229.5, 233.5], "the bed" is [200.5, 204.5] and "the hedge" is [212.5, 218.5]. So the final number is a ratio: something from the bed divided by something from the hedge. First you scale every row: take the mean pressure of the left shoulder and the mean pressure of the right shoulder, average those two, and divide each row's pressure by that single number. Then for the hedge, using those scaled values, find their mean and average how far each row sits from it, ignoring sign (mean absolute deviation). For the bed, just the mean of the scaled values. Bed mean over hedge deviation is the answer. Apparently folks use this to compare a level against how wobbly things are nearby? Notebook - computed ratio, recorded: 61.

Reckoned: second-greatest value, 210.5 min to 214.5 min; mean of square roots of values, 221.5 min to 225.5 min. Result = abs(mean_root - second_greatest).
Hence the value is 71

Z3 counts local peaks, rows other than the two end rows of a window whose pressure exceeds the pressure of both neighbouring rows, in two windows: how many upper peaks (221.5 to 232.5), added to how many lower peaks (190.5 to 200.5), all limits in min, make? 4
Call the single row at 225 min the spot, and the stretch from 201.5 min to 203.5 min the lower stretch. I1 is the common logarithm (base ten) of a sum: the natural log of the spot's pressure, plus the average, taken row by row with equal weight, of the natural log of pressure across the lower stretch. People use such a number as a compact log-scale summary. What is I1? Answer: 0.992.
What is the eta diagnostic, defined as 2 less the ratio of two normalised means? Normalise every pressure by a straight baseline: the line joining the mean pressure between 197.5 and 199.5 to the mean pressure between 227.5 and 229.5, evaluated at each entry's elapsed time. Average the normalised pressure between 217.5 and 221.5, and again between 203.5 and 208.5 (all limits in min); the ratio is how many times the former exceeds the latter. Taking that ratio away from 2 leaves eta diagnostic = 1.4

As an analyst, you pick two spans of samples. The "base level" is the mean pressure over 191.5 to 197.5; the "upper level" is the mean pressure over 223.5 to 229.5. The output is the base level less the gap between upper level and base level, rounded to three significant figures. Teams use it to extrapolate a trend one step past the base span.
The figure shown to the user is 154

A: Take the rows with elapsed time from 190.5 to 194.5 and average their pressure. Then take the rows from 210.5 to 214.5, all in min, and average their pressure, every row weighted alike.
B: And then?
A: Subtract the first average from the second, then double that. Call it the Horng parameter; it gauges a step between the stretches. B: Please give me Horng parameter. -134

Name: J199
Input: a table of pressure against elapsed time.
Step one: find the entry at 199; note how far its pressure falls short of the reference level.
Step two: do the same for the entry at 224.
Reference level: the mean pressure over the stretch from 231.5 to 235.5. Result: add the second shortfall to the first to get 23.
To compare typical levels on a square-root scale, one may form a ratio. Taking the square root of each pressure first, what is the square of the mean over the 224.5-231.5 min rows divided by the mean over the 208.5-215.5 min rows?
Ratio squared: 1.8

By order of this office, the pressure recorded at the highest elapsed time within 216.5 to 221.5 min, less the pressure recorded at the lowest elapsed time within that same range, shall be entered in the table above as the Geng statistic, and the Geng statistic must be 19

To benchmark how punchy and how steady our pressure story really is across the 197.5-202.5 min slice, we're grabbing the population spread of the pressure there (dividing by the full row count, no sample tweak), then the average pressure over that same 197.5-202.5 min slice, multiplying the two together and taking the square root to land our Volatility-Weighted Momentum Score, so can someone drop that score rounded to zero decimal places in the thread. 29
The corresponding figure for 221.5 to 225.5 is 33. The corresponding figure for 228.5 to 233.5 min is 21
